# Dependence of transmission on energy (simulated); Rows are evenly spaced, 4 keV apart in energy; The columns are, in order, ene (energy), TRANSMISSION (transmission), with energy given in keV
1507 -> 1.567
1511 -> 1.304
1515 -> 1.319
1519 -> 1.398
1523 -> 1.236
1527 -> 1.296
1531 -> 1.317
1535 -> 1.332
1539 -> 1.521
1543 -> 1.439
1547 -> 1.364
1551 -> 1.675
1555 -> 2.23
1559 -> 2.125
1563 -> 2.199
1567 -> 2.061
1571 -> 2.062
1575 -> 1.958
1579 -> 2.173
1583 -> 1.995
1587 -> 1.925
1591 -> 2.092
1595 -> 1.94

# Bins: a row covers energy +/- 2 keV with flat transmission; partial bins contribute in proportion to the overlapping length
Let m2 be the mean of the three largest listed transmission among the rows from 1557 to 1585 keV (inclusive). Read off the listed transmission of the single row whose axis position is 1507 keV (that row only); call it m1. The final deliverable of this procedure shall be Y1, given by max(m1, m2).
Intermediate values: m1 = 1.567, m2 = 2.17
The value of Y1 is 2.17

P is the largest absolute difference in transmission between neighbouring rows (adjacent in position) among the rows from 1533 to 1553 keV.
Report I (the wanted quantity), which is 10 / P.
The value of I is 32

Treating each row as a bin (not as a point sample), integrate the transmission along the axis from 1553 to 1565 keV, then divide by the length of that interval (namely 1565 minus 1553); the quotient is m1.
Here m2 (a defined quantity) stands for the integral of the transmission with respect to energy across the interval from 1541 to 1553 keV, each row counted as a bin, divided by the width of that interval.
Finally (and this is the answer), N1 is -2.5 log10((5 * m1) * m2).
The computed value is -3.03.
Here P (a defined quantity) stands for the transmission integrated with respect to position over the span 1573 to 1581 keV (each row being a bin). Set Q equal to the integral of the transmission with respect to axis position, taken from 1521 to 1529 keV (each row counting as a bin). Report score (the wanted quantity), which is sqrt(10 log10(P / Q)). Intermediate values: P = 17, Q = 10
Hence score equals 1.5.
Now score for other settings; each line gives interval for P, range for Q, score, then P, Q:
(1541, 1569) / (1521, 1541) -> 1.7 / 52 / 27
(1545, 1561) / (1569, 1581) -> 0.9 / 30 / 25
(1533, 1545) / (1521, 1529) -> 1.5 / 17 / 10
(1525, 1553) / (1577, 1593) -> 0.9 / 40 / 33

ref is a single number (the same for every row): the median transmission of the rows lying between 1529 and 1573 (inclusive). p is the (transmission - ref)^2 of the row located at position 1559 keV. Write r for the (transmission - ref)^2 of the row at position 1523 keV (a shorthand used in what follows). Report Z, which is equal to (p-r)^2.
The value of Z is 0.0001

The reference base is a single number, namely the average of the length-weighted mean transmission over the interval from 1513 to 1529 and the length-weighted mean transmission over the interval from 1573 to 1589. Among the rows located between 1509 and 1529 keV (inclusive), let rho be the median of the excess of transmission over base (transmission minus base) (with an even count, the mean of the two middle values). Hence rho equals -0.4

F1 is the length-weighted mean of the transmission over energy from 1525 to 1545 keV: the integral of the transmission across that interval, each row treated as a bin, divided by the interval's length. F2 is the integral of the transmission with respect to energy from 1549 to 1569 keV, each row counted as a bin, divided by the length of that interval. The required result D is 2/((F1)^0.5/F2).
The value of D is 3.50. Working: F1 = 1.38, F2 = 2.06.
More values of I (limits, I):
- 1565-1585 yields 47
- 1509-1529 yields 62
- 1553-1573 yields 72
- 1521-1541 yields 53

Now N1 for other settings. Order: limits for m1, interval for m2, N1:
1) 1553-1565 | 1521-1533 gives -2.87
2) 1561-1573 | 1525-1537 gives -2.85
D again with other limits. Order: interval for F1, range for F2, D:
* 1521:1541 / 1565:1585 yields 3.54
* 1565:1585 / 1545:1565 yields 2.68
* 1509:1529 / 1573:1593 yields 3.54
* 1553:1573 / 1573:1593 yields 2.78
